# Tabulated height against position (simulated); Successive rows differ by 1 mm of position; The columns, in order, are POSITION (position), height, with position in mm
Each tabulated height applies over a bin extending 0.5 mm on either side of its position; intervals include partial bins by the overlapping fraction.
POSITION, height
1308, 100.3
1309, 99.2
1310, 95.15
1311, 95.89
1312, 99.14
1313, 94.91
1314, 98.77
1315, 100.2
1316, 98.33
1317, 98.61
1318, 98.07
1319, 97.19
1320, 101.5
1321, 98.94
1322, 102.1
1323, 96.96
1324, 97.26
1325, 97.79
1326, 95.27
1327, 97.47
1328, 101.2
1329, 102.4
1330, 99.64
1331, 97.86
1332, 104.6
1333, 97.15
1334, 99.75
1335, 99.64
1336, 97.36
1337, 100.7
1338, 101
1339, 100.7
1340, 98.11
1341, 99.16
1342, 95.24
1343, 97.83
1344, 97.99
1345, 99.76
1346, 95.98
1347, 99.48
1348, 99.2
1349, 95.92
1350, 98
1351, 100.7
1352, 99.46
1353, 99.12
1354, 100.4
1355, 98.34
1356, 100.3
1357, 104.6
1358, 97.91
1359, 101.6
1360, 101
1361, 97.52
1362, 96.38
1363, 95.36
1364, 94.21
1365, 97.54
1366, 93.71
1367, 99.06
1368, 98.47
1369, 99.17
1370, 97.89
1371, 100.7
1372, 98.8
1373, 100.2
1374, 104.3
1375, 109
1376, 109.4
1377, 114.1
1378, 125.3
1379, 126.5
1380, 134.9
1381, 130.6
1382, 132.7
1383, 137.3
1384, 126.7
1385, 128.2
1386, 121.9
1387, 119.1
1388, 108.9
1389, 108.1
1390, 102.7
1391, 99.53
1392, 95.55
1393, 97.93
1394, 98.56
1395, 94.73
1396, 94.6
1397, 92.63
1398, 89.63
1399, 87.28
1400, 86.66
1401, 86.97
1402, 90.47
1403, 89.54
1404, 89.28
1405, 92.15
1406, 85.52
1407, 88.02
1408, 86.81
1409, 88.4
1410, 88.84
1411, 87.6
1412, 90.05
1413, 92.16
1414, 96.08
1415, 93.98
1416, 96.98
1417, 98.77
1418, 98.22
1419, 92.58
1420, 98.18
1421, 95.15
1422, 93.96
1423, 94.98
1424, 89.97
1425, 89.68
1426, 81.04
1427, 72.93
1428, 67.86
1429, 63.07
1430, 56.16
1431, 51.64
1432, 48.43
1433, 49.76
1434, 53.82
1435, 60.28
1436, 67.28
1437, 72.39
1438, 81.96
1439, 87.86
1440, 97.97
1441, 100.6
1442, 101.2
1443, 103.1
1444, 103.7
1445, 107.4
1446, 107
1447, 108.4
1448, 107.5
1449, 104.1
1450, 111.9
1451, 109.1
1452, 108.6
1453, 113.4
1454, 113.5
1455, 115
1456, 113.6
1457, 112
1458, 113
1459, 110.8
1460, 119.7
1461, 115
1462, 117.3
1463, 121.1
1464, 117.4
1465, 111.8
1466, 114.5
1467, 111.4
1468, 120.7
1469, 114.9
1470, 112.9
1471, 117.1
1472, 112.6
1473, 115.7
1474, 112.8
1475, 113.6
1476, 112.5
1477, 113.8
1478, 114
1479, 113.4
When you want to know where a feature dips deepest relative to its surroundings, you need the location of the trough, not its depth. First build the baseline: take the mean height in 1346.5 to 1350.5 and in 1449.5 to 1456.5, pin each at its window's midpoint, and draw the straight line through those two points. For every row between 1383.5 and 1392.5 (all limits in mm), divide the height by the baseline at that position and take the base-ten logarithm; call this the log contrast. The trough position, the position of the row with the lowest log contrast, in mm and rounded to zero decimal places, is 1392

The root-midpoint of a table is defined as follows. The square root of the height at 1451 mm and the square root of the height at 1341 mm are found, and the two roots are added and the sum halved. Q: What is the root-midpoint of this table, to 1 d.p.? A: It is 10.2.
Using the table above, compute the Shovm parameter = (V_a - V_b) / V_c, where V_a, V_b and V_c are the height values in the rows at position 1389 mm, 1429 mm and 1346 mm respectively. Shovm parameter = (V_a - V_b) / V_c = 0.47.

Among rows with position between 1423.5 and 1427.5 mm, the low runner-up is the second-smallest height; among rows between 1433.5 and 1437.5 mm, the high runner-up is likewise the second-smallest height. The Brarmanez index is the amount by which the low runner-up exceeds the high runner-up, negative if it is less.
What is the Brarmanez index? 21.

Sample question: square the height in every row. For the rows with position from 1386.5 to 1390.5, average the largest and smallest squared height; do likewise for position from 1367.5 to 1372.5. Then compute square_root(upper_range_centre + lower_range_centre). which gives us 149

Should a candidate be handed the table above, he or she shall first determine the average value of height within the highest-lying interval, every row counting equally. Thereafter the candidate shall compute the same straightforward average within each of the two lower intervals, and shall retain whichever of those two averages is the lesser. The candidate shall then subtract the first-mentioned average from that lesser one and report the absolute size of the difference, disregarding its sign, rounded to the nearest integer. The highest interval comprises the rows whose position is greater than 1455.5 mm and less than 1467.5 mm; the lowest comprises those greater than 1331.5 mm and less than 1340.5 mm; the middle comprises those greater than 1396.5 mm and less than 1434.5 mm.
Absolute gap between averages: 31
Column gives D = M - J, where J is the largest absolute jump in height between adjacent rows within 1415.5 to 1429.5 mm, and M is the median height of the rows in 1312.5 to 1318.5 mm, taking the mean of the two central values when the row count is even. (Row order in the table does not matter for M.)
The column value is 89.8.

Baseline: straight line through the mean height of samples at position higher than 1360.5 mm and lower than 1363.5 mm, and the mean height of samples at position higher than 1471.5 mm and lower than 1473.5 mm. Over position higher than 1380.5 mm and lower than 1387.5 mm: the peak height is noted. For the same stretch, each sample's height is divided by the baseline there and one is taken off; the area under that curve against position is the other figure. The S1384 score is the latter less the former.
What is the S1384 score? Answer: -135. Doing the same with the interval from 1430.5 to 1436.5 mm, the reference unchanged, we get -70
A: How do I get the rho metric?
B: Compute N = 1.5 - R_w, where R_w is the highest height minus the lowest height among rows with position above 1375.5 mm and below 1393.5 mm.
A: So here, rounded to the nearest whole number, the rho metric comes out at -40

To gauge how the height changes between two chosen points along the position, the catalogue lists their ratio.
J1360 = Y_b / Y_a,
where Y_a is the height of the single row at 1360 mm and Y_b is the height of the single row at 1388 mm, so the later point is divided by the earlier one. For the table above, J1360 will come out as 1.08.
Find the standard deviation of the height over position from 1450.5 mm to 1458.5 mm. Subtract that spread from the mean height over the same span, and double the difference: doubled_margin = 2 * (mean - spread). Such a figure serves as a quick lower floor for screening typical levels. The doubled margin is 220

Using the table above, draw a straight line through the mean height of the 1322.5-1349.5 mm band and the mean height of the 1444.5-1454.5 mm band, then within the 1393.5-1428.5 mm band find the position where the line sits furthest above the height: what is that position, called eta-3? 1428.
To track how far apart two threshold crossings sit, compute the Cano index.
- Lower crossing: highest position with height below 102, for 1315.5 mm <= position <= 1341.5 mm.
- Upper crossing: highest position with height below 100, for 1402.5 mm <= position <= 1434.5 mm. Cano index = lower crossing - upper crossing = -93 mm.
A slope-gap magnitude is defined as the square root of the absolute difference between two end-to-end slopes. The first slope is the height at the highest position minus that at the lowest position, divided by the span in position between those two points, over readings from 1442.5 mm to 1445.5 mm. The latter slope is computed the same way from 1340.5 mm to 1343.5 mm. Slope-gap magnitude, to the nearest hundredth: 1.68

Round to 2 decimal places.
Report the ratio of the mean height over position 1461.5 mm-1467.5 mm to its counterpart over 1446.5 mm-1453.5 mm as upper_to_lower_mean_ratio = 1.06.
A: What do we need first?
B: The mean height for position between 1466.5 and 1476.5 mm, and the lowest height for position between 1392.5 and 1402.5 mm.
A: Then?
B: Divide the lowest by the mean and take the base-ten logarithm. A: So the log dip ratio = -0.121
